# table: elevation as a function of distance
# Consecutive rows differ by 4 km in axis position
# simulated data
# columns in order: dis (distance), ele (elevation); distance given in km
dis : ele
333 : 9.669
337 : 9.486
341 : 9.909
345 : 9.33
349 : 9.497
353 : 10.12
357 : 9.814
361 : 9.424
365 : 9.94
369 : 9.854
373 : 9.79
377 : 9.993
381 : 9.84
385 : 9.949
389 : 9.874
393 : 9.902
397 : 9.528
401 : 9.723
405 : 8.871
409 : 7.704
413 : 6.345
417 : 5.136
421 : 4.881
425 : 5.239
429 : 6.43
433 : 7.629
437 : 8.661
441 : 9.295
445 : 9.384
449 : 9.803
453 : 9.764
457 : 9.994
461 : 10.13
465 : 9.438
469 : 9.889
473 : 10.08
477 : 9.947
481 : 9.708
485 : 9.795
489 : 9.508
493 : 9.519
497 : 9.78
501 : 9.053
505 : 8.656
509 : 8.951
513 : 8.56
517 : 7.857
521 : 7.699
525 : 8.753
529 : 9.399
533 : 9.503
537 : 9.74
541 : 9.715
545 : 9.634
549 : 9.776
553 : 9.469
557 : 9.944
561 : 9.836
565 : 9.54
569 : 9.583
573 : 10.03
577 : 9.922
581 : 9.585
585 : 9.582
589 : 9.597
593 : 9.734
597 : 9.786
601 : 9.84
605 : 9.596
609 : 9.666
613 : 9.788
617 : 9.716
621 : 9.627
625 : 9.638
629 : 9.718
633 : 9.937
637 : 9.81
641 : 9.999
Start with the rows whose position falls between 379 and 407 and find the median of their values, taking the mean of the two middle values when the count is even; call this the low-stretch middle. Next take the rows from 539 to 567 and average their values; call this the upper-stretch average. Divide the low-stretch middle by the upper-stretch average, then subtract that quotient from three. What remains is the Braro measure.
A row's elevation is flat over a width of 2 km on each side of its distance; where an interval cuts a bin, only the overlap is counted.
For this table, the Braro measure 1.99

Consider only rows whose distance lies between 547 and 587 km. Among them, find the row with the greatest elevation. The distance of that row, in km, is 573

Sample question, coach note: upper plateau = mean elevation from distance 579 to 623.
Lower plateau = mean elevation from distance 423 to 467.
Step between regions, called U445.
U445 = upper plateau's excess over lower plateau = 1.0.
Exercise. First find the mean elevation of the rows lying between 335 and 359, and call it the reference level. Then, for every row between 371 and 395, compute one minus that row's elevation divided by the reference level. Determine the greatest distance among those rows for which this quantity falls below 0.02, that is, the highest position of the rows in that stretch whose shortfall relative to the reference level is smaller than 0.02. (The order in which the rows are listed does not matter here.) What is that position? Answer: 393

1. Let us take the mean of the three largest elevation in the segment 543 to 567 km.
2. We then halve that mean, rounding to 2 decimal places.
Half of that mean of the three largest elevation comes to 4.93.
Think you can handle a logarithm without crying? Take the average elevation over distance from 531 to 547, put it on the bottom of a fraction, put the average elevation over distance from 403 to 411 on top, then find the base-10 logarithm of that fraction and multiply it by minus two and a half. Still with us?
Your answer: 0.17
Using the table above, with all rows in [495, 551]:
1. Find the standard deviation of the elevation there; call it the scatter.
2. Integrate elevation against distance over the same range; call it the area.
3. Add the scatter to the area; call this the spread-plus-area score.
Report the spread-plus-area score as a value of 509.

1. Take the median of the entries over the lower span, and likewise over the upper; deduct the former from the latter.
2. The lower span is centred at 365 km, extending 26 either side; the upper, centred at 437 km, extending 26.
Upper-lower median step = -1.2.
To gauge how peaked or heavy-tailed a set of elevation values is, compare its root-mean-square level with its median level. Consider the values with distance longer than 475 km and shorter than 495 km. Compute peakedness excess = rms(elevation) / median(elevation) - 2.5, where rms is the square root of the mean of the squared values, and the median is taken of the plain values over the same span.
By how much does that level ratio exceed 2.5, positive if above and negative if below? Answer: -1.50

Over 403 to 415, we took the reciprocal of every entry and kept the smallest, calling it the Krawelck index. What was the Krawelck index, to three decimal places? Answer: 0.113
